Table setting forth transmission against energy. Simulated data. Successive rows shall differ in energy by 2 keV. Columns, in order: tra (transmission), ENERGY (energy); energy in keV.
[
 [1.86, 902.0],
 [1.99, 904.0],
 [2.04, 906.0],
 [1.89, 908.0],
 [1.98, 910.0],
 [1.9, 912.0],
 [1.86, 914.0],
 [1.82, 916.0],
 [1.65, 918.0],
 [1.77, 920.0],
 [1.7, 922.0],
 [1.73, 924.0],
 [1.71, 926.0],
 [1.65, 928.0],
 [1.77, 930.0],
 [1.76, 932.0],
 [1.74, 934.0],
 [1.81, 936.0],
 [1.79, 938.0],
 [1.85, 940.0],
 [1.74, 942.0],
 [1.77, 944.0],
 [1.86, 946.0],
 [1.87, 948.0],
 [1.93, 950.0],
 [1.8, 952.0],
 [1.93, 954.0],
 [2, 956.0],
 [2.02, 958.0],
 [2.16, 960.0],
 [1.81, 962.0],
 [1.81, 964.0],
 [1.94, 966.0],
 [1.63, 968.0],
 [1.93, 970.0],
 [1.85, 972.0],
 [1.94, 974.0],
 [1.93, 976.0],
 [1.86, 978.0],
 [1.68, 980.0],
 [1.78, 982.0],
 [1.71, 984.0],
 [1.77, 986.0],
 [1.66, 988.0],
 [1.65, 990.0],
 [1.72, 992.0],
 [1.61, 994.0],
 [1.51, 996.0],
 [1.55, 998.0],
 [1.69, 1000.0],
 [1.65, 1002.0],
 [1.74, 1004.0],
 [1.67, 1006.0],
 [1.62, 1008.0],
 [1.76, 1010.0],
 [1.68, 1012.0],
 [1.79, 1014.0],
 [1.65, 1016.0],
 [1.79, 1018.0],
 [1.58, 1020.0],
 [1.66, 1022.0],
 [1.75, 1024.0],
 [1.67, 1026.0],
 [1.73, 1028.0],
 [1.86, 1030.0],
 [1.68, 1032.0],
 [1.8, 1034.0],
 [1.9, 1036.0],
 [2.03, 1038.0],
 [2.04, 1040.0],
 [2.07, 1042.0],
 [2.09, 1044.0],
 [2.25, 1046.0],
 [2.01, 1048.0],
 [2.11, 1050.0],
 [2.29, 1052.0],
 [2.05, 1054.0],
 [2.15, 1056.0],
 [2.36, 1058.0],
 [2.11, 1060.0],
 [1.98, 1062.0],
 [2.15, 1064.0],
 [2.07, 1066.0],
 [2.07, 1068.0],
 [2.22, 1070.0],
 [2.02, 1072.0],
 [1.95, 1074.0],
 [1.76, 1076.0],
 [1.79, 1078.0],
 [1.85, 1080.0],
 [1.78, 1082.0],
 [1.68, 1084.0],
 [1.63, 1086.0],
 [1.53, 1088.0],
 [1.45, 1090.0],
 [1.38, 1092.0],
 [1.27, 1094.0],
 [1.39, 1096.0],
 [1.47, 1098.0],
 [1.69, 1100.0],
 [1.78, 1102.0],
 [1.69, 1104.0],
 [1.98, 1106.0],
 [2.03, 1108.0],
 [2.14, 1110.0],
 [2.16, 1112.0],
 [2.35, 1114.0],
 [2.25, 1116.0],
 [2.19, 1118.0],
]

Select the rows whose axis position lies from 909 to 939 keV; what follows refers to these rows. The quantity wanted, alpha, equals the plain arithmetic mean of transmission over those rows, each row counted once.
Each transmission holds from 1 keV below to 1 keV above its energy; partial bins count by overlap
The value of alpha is 1.78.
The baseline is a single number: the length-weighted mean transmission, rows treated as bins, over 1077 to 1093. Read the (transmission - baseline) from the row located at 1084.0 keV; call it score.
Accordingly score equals 0.04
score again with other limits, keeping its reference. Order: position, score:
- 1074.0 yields 0.31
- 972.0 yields 0.21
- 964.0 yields 0.17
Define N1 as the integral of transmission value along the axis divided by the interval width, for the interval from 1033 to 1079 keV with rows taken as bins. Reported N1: 2.06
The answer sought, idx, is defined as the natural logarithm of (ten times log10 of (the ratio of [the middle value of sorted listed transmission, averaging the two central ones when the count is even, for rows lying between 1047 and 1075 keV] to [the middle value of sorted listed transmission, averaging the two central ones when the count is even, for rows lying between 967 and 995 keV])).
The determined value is -0.2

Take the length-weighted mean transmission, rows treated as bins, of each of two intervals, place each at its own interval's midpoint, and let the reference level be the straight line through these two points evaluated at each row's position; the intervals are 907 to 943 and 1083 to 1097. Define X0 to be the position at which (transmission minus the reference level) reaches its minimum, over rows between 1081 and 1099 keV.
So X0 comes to 1094.0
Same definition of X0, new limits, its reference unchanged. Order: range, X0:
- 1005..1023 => 1020.0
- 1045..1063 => 1062.0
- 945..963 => 952.0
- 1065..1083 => 1076.0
